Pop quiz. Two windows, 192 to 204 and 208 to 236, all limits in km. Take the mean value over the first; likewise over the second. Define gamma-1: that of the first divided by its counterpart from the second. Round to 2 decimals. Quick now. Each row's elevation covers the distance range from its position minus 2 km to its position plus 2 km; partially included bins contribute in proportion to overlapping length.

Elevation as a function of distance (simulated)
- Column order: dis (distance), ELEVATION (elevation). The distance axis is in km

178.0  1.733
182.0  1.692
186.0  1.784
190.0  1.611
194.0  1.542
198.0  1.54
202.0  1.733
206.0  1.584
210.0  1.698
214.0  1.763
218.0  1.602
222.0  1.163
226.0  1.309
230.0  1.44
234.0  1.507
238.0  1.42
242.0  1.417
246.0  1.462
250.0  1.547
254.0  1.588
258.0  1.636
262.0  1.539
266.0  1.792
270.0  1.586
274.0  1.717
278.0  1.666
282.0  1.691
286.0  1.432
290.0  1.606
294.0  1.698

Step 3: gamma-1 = 1.07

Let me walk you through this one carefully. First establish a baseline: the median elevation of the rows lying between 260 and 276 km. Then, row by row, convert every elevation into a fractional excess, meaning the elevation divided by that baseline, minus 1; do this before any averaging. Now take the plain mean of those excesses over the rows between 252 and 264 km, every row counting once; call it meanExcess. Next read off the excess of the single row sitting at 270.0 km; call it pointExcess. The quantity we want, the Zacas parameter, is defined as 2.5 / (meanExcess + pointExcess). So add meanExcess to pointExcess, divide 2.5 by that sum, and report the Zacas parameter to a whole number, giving -32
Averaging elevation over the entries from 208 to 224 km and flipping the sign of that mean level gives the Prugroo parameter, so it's -1.56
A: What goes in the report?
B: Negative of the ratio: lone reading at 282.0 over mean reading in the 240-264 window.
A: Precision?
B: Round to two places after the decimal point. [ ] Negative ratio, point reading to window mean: -1.10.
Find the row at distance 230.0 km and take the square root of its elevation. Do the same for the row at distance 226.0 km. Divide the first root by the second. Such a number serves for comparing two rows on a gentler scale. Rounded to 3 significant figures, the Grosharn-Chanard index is 1.05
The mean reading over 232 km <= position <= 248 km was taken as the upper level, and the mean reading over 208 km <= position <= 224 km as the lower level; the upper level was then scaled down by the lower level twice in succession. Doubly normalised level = 0.60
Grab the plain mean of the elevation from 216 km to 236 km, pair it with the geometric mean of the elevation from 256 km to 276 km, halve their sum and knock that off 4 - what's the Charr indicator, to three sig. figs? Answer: 2.47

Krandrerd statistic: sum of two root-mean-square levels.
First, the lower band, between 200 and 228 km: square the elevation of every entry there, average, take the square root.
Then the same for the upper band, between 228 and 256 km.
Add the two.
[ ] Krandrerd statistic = 3.05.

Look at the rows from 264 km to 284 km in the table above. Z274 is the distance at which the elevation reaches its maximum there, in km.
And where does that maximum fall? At 266.0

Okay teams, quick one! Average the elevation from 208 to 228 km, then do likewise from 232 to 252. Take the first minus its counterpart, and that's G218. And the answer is 0.04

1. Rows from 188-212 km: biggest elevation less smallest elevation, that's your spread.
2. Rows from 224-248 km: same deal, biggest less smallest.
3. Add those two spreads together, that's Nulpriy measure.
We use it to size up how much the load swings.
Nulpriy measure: 0.39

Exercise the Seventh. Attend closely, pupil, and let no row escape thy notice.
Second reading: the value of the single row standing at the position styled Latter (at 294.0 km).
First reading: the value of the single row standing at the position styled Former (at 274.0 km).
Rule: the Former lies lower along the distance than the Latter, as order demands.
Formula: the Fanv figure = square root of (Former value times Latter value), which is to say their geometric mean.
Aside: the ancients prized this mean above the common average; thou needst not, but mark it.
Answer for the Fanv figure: 1.71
